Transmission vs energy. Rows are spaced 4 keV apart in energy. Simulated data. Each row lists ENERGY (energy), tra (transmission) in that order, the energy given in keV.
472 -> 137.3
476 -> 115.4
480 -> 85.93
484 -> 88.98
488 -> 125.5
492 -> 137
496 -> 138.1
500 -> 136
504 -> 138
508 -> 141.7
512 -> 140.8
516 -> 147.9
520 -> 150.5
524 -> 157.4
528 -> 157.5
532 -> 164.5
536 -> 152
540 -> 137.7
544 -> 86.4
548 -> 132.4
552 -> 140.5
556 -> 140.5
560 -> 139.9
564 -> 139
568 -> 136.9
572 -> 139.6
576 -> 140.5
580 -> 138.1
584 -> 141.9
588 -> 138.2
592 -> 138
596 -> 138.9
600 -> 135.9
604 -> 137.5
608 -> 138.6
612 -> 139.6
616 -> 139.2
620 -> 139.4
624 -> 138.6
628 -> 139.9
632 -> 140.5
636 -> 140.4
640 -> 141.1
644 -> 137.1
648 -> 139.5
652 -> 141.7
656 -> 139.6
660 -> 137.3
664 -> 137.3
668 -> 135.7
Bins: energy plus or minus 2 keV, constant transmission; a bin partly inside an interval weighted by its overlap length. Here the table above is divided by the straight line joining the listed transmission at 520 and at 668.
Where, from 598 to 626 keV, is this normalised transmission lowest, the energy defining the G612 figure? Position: 600 keV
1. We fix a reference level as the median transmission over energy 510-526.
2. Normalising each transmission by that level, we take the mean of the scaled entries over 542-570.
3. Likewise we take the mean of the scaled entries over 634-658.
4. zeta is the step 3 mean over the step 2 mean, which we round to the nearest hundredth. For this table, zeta 1.07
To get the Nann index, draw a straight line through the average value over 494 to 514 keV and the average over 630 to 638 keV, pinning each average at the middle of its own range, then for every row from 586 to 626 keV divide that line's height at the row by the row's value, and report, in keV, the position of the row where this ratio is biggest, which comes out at 600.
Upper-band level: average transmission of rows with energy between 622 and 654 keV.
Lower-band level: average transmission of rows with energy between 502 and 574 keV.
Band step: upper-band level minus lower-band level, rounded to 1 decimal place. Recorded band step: -1.4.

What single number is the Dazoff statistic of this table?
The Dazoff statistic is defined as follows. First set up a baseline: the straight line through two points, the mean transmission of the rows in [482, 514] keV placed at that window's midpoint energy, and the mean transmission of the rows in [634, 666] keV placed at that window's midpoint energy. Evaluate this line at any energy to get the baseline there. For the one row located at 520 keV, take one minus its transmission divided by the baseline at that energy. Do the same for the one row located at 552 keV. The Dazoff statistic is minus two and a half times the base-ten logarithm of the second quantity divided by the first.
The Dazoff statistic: 1.1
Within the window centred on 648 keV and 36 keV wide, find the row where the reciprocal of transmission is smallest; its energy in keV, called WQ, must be 652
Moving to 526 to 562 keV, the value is 532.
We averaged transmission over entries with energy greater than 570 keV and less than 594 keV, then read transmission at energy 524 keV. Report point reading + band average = 297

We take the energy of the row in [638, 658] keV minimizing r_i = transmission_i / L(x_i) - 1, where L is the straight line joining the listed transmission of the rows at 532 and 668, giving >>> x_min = 644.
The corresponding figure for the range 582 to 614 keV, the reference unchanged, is 588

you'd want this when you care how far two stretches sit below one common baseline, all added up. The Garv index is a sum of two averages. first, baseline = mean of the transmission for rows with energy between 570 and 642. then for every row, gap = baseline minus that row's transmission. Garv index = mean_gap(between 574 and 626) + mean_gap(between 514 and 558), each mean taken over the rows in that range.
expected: -2.8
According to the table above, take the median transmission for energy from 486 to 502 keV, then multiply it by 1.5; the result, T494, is 205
